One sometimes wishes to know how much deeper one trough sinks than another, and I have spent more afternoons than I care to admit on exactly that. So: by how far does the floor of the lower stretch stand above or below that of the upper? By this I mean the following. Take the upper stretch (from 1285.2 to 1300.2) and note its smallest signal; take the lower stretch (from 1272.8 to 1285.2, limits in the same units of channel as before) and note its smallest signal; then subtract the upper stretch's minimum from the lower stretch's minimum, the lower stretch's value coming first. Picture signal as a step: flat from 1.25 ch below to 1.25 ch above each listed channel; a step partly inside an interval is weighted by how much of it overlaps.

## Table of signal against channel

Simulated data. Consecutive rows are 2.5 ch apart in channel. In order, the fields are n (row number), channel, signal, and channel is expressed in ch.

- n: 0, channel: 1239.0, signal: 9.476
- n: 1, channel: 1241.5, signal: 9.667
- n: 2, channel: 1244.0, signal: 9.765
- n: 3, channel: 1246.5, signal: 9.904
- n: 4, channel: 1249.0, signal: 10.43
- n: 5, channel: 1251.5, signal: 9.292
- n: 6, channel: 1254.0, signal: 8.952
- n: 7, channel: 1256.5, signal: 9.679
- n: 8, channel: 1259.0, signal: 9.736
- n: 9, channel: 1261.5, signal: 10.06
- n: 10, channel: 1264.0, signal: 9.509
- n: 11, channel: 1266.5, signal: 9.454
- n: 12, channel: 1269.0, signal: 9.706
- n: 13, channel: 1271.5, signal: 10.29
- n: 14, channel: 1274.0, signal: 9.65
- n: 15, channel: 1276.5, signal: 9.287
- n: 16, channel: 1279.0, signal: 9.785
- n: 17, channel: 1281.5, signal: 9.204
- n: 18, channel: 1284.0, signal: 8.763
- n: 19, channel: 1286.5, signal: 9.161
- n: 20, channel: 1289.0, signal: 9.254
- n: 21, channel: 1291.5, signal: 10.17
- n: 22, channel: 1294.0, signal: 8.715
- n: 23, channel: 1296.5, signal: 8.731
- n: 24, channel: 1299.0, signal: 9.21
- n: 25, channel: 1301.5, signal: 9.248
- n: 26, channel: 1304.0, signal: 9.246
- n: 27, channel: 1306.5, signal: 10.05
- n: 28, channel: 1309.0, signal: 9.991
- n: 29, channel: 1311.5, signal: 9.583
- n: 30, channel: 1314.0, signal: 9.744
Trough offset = 0.0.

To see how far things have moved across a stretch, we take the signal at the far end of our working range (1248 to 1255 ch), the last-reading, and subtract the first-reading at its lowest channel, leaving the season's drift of -1.5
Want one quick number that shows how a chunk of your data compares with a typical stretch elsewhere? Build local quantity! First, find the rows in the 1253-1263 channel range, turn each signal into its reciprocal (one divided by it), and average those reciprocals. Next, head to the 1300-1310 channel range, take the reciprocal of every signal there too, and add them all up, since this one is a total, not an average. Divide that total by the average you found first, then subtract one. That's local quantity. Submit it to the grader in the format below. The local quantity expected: 2.99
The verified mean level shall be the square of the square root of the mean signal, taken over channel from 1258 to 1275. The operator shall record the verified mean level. 9.8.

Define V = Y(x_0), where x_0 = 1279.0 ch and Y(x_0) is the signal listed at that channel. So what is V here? 9.785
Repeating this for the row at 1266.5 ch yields 9.454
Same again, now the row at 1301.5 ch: 9.248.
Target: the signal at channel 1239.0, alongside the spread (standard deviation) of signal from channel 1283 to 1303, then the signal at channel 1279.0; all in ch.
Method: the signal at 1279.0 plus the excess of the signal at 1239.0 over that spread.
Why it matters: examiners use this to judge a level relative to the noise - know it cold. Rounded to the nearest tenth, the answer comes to 18.8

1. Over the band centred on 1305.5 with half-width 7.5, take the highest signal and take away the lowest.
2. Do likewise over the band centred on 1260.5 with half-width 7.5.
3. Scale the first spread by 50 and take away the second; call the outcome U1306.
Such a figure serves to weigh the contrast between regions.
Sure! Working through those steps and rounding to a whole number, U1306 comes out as 41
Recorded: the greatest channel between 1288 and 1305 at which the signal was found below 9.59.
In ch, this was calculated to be 1304.0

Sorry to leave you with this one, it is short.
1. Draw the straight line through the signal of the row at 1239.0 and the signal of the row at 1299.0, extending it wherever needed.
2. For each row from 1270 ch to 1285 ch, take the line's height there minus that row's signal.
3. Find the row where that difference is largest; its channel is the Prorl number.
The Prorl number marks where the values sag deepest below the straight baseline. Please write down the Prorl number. 1284.0 ch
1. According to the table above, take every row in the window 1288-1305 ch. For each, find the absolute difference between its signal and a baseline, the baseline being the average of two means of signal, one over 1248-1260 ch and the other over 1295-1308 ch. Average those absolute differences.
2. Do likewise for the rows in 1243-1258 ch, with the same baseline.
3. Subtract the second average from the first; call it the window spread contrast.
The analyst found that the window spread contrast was 0.00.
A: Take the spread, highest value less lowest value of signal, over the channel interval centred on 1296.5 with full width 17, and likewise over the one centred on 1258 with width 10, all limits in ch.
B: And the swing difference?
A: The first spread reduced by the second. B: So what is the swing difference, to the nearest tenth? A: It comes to 0.3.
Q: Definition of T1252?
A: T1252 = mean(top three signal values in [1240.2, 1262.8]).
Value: 10.1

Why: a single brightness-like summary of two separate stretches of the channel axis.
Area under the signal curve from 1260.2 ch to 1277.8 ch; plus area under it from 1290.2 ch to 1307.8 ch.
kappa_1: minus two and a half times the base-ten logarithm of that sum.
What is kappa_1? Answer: -6.31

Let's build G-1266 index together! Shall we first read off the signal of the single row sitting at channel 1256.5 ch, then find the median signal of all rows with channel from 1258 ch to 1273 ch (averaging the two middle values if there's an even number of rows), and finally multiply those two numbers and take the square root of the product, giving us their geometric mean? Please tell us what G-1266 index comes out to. 9.7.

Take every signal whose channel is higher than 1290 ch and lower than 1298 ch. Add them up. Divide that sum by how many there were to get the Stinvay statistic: 9.21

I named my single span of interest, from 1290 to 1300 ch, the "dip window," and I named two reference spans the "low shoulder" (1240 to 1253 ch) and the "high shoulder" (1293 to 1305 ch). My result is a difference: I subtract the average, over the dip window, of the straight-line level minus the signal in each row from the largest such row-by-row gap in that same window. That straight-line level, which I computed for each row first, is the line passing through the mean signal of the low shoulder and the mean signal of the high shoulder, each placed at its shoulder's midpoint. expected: 0.51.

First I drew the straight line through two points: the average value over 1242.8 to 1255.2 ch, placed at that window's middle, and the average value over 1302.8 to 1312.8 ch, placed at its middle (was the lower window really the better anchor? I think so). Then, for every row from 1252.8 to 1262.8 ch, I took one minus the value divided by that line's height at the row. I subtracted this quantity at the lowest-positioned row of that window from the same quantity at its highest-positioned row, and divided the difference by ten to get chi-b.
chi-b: -0.011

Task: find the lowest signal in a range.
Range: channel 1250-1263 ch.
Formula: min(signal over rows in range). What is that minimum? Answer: 8.952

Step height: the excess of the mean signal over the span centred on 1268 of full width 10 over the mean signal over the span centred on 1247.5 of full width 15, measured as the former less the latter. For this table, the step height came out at 0.07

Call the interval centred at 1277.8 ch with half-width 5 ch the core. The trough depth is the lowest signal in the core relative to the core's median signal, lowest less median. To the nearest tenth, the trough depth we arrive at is -0.3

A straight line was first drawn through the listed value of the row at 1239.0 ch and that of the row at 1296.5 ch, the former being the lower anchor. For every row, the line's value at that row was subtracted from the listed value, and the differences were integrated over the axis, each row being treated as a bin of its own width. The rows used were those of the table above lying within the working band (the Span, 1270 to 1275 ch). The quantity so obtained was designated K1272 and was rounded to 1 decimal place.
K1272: 4.7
